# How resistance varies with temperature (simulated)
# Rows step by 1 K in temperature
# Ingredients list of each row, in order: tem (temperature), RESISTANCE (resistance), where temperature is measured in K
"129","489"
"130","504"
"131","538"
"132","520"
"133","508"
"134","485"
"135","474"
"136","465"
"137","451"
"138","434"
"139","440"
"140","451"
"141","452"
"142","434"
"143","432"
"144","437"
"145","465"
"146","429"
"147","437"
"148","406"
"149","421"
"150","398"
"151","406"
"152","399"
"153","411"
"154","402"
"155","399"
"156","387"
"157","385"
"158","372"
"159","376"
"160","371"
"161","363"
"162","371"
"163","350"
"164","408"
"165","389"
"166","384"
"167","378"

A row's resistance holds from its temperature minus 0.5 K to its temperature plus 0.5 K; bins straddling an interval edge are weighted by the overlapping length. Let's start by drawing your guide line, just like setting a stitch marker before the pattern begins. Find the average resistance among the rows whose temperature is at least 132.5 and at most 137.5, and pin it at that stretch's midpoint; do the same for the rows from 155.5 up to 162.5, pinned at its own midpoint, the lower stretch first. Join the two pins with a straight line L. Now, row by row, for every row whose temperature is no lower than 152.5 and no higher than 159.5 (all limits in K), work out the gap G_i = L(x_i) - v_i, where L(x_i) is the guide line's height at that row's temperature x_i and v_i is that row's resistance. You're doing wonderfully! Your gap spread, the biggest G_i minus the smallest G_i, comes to 18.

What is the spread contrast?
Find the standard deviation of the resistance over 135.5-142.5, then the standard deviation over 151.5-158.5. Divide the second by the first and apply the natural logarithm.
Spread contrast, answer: 0.1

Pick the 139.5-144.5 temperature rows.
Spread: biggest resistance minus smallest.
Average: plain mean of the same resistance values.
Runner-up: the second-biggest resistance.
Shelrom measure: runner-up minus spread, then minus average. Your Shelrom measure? -10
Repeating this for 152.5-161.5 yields -31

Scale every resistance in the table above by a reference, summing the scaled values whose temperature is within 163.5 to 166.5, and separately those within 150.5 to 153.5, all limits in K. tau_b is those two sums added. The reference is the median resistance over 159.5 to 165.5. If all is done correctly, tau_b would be 6.46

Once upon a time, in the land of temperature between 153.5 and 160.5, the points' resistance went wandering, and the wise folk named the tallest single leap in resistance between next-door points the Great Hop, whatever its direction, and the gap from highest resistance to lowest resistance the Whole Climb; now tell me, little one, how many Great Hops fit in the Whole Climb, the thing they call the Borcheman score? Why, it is 2.4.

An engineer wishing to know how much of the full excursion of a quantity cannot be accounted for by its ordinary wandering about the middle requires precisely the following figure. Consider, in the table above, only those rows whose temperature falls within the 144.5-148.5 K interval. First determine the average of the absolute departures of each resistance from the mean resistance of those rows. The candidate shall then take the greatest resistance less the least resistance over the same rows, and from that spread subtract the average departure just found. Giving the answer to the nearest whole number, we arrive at 42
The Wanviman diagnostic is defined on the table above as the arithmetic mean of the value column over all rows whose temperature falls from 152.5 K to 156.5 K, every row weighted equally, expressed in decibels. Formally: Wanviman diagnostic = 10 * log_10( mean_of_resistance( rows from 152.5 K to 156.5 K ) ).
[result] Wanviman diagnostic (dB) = 26.0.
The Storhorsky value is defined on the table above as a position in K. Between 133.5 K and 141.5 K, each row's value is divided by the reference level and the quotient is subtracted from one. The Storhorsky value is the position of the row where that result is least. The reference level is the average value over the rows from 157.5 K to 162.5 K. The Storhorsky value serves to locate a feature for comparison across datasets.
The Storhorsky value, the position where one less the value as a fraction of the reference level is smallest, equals 134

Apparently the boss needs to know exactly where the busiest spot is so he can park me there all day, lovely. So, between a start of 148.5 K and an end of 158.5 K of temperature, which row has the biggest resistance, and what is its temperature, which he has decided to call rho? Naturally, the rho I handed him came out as 149 K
